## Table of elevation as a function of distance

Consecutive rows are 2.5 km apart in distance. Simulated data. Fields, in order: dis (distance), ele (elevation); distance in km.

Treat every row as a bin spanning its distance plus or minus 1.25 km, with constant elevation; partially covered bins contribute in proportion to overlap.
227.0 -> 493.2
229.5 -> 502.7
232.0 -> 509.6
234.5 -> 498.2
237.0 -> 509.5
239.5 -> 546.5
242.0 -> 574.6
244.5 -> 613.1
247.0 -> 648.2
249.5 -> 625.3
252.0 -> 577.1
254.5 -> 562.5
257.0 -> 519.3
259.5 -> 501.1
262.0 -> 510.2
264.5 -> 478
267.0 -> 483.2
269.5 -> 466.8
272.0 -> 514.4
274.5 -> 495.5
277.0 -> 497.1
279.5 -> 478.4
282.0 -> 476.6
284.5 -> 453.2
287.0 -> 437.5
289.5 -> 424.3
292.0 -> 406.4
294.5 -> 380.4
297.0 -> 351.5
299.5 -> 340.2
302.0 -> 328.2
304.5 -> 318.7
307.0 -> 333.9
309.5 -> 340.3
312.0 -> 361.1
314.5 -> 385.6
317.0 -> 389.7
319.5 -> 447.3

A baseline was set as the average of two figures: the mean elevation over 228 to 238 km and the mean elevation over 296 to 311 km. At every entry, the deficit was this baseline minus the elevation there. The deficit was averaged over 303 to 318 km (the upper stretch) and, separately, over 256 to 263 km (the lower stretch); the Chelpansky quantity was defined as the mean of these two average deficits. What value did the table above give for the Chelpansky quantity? -12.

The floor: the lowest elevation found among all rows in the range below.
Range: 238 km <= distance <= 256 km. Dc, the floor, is 546.5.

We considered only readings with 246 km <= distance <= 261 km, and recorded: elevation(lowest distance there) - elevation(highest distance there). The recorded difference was 147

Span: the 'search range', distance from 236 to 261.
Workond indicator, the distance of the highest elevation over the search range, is 247.0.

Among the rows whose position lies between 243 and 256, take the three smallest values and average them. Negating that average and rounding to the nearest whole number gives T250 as -584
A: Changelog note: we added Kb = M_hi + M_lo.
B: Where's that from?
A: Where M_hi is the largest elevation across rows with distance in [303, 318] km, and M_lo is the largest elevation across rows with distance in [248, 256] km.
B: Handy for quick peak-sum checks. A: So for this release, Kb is 1015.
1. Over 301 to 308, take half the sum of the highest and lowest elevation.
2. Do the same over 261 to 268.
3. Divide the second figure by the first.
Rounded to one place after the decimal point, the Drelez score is 1.5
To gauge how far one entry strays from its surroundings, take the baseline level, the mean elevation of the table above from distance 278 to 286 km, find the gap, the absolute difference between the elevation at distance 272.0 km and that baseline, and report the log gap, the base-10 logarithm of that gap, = 1.65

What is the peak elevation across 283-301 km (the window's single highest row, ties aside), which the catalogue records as 453.2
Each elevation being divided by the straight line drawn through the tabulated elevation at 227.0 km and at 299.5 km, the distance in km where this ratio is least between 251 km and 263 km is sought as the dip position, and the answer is 259.5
